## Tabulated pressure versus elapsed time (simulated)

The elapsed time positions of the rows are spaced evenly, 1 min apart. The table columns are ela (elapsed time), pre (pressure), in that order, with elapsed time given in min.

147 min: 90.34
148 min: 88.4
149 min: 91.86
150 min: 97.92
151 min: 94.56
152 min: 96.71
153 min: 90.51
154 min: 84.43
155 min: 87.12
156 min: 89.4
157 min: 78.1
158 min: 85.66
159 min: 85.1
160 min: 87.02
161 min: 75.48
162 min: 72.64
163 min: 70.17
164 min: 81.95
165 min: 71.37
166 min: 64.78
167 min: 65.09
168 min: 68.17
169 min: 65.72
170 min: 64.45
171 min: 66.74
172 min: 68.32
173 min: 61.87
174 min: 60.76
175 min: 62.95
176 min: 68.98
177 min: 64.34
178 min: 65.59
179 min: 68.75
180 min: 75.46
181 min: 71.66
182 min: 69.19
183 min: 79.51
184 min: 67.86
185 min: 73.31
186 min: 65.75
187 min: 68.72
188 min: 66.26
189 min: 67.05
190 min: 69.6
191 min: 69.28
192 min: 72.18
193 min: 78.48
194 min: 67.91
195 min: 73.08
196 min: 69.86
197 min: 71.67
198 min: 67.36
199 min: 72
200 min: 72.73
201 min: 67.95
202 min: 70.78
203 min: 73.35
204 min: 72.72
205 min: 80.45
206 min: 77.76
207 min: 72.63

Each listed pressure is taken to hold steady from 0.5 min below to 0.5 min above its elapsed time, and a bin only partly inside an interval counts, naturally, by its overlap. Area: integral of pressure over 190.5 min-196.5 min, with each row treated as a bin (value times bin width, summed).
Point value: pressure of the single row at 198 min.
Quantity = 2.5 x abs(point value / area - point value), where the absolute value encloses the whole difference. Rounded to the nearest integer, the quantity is 168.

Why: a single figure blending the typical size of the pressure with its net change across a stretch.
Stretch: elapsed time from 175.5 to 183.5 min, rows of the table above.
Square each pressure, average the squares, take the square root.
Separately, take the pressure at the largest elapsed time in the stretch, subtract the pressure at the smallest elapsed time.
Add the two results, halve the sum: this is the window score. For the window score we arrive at 41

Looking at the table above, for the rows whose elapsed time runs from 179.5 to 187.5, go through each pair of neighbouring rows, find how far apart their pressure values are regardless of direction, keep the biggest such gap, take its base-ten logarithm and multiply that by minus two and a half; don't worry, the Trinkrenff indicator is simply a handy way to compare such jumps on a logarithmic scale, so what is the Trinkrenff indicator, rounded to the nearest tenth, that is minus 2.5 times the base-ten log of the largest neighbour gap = -2.7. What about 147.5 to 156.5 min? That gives -2.0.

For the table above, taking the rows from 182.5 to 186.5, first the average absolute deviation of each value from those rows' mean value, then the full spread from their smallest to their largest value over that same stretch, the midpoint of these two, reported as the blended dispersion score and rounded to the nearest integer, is 9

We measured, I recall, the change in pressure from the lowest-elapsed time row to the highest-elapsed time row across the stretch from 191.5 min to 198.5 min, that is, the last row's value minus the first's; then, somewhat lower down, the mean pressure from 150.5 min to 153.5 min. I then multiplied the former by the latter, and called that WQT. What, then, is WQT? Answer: -453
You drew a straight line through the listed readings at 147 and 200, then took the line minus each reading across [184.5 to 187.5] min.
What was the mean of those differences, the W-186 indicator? 8.1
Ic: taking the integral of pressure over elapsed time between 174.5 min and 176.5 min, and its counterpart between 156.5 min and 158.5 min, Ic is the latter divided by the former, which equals 1.24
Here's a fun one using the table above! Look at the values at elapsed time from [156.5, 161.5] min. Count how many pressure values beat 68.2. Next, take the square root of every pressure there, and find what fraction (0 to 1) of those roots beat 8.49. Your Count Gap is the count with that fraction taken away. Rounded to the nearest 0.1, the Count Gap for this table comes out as 4.0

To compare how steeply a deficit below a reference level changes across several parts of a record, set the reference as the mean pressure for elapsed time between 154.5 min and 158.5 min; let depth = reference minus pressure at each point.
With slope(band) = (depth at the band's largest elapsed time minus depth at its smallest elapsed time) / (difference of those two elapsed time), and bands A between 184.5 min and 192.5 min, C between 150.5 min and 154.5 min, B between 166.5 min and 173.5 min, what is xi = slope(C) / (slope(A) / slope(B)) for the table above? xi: 11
